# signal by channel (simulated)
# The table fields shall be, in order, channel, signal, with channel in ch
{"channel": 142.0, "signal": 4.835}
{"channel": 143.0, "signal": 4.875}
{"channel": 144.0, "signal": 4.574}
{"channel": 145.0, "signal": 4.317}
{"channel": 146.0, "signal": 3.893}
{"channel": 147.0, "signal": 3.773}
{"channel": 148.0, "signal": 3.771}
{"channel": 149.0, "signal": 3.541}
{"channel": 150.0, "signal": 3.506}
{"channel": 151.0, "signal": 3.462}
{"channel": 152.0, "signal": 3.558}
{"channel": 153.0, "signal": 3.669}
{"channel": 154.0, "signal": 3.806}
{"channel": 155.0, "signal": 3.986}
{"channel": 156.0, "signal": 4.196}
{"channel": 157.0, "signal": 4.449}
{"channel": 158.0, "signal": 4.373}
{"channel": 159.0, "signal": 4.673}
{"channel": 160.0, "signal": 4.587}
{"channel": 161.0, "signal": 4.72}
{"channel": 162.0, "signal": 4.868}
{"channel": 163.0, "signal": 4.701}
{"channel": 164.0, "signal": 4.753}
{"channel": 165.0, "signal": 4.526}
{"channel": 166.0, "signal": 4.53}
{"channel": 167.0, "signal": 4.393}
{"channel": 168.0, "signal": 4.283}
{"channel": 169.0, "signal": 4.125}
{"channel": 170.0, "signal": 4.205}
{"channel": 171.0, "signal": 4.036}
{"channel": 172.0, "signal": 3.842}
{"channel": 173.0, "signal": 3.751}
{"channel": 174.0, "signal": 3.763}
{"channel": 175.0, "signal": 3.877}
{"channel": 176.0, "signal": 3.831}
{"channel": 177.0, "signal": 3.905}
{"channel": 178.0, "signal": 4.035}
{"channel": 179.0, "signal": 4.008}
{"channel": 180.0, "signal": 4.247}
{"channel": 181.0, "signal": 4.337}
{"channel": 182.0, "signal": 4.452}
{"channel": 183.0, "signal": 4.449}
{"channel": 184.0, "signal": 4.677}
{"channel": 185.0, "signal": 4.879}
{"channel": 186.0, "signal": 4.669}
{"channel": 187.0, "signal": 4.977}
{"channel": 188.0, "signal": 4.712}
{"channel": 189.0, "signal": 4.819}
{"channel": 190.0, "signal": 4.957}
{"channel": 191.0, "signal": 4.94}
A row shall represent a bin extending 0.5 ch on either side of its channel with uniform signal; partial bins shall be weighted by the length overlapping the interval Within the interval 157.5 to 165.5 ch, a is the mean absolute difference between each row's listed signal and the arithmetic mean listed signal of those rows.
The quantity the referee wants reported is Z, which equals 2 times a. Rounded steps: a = 0.116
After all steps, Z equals 0.23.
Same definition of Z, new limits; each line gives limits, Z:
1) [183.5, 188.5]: 0.23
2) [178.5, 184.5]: 0.33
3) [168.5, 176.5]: 0.29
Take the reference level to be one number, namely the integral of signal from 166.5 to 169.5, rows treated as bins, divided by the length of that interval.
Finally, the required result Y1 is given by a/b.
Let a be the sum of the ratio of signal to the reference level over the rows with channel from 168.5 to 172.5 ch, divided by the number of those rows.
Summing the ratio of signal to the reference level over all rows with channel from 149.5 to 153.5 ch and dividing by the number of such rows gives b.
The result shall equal 1.1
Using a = 0.95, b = 0.83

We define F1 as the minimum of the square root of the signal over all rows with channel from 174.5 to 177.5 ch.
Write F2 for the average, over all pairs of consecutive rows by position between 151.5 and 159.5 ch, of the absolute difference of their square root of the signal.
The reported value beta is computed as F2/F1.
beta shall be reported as 0.0227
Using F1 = 1.96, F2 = 0.045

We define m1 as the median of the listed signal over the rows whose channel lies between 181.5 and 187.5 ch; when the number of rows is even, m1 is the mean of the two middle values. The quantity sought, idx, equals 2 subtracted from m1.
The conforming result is 2.7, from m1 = 4.7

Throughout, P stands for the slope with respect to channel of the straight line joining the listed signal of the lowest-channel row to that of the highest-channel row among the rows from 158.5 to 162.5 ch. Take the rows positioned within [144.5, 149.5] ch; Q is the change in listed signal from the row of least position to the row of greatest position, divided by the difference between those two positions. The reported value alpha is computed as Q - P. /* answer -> -0.3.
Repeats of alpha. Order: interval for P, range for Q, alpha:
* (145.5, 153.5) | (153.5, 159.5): 0.2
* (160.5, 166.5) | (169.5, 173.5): -0.1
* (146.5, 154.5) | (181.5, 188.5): 0.0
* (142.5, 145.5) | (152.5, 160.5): 0.4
